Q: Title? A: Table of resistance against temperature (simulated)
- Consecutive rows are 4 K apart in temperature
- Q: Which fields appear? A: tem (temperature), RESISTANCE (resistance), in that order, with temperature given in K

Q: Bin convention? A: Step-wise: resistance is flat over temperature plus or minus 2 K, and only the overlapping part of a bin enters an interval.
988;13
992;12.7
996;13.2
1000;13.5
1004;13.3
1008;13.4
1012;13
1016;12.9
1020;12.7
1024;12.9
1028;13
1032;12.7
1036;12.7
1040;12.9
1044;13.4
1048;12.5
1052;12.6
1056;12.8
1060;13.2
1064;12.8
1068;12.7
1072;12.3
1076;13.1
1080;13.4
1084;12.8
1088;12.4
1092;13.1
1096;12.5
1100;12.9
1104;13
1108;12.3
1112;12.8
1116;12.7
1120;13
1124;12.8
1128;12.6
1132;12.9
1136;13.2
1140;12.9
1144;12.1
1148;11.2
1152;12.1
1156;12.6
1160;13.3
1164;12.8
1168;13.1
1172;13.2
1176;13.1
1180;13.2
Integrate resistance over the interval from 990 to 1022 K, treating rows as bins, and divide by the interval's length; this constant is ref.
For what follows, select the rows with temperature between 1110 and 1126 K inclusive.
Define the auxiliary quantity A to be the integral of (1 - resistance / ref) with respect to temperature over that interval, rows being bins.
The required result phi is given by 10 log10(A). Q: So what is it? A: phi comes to -4.9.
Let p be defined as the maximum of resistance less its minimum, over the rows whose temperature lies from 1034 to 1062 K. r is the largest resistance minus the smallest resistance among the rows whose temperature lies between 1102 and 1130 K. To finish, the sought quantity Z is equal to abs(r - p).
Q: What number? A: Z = 0.20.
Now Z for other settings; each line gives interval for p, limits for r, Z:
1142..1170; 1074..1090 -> 1.10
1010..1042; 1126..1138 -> 0.30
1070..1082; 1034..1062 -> 0.20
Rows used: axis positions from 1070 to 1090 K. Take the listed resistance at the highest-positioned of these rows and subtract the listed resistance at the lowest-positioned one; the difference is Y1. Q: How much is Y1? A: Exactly 0.1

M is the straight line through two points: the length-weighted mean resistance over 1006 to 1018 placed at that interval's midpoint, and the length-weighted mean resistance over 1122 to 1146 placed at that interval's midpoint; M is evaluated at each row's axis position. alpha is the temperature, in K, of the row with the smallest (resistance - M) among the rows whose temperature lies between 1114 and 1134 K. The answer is 1128 K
